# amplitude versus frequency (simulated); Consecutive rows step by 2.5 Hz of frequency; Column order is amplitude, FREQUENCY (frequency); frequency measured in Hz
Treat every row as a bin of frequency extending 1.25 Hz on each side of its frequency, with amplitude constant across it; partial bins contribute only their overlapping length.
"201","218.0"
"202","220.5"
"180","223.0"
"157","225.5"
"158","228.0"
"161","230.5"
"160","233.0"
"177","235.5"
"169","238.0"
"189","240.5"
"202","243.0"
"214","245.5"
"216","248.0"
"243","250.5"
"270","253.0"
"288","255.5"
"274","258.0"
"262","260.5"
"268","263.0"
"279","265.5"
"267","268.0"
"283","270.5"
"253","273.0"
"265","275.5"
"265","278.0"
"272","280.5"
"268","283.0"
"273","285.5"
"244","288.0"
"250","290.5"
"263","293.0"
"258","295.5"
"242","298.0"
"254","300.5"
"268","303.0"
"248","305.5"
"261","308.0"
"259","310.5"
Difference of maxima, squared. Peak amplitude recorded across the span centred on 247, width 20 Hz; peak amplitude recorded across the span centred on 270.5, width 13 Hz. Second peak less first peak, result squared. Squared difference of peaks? 25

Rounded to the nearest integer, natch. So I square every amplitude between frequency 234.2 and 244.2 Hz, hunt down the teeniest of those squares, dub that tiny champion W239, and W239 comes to 28561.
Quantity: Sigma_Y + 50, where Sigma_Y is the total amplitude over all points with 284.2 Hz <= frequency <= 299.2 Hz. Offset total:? 1580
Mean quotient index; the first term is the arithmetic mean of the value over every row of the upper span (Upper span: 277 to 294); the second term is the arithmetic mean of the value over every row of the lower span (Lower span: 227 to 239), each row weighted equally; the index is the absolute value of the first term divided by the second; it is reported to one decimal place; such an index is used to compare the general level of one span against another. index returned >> 1.6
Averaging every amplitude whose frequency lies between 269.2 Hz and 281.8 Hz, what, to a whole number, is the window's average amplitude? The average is 268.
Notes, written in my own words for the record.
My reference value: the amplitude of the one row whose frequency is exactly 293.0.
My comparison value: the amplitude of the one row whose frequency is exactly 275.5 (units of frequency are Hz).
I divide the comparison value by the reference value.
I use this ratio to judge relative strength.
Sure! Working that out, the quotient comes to 1.01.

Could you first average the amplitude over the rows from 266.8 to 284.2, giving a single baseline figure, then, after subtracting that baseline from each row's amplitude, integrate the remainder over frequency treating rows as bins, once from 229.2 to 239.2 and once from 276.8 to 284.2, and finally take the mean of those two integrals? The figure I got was -501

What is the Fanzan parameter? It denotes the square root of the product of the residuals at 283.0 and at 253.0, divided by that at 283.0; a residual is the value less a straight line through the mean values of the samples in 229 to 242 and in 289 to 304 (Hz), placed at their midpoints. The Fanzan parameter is 1.5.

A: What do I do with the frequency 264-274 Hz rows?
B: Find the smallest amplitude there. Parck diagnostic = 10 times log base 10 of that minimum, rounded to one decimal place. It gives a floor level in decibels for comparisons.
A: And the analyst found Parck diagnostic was 24.0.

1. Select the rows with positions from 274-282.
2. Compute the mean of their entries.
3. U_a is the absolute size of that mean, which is 267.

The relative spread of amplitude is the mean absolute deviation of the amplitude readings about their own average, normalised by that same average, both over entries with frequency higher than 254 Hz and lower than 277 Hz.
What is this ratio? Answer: 0.033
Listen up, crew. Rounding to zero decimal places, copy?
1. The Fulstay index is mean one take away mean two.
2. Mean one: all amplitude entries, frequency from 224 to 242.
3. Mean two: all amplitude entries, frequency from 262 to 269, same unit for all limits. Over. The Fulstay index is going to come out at -104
